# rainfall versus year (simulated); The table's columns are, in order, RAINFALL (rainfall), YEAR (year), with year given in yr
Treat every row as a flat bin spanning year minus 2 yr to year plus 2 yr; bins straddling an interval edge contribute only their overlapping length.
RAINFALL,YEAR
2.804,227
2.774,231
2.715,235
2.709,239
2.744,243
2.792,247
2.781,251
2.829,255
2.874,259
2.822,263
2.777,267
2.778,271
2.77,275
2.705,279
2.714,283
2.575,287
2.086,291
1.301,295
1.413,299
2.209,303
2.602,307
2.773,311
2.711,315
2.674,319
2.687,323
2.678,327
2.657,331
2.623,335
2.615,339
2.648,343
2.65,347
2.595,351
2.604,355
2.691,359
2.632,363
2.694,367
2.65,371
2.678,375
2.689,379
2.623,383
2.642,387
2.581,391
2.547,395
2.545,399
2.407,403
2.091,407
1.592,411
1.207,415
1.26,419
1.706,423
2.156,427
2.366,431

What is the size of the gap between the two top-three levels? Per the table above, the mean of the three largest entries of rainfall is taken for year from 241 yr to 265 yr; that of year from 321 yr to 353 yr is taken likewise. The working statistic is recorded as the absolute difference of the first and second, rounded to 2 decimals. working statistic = 0.17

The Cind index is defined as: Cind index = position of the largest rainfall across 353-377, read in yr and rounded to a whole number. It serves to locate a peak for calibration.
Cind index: 367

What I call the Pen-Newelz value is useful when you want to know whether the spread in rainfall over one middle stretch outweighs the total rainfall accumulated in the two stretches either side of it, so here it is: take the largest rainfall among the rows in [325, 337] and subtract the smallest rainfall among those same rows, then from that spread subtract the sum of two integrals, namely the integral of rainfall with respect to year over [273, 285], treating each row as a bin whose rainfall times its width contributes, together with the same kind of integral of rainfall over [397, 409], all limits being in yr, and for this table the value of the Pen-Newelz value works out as -61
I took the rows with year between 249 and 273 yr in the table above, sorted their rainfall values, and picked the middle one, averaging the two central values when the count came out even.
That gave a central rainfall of 2.80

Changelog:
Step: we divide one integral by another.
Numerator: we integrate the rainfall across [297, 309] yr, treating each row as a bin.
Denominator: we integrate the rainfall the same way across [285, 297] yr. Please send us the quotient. 1.04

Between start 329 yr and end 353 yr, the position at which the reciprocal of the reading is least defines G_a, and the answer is 331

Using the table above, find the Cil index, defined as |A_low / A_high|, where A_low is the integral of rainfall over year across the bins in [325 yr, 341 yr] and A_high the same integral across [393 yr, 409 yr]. 1.10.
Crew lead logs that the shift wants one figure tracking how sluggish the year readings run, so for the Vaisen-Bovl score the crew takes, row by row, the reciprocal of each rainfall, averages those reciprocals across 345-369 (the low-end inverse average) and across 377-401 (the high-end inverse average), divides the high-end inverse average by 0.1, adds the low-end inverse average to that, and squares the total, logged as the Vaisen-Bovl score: 17.8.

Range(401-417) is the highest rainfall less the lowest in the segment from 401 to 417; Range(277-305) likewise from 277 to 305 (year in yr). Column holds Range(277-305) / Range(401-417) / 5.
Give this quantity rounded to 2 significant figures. 0.24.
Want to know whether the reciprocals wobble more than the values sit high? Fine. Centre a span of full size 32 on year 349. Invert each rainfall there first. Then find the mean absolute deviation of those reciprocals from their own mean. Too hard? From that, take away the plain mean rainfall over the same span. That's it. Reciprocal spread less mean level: -2.63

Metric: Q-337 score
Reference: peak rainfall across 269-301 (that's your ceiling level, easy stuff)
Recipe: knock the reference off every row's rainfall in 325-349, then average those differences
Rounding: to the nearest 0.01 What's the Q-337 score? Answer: -0.13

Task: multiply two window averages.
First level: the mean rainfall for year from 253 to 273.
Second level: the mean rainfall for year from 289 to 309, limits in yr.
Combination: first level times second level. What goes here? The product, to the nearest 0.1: 5.4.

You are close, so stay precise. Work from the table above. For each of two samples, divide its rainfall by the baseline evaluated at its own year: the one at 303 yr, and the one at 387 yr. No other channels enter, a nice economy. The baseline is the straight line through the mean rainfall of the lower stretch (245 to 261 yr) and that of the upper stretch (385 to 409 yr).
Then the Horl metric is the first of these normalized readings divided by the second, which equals 0.773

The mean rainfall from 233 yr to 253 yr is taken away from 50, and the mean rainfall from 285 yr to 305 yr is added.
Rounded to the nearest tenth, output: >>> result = 49.2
